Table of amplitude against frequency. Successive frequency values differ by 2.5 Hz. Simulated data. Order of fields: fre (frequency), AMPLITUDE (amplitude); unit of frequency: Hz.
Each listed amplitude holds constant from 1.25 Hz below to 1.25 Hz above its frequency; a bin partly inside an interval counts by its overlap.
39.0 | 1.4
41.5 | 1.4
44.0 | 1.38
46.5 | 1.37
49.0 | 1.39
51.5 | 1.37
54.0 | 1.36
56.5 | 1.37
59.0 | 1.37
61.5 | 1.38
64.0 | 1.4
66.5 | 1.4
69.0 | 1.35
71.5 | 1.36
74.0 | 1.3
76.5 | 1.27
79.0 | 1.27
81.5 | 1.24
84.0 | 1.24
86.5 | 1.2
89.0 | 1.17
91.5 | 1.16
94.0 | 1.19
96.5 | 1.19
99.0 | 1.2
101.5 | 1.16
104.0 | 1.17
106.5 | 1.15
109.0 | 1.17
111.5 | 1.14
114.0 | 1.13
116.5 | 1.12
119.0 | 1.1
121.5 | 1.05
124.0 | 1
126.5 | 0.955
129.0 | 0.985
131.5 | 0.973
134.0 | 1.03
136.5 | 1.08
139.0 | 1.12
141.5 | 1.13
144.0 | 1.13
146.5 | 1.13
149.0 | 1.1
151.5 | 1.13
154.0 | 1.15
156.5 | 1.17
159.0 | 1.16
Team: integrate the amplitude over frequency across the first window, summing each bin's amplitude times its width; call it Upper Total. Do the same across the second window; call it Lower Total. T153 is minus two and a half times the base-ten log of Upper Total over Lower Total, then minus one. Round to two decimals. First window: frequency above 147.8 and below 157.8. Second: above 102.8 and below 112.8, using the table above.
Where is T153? -0.98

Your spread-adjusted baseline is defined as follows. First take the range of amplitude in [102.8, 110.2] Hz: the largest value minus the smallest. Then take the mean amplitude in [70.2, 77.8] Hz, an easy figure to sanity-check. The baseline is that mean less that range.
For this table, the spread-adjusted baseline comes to 1.29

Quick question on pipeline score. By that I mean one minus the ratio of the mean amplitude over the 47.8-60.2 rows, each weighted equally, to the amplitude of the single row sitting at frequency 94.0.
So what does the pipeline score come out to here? -0.15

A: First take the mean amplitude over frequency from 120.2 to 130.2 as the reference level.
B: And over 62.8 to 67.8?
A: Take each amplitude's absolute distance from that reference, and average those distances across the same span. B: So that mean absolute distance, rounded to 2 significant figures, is 0.40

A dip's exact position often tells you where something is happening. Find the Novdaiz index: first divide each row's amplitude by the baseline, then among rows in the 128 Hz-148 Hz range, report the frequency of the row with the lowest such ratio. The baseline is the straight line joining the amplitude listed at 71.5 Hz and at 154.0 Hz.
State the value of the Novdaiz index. 131.5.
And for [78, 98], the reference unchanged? 91.5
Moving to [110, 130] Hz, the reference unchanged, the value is 126.5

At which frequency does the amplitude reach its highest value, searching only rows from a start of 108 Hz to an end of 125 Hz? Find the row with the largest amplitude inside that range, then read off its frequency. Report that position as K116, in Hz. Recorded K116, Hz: 109.0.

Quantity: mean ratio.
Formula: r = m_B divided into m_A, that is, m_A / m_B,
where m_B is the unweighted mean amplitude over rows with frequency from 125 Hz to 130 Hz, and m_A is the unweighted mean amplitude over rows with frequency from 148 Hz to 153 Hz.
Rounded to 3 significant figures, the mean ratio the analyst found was 1.15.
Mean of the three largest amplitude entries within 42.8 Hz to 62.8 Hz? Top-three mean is 1.38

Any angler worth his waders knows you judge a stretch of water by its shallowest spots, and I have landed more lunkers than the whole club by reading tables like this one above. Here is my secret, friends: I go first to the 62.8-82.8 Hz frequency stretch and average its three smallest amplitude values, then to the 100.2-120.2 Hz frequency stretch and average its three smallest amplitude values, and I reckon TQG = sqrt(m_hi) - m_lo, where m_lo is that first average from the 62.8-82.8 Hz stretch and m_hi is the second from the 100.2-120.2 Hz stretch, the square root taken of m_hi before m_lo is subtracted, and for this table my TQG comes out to -0.203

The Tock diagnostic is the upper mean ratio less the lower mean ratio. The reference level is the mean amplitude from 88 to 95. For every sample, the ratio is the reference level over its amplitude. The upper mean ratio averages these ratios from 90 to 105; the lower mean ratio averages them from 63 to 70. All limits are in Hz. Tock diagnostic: 0.15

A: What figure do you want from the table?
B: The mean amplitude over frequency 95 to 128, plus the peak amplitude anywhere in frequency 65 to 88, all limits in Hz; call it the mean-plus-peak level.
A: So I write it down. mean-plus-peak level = 2.52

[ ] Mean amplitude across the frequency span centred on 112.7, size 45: 1.10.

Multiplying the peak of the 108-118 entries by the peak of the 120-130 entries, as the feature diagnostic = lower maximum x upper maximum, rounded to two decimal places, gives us 1.23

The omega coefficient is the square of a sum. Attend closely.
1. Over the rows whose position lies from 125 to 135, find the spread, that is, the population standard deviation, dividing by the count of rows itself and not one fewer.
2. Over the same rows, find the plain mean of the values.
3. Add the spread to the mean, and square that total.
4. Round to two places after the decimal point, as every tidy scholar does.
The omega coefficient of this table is 1.03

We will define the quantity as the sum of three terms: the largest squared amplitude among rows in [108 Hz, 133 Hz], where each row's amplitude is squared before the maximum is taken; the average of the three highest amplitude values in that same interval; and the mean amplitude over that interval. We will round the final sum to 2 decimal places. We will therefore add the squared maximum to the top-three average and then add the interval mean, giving 3.58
